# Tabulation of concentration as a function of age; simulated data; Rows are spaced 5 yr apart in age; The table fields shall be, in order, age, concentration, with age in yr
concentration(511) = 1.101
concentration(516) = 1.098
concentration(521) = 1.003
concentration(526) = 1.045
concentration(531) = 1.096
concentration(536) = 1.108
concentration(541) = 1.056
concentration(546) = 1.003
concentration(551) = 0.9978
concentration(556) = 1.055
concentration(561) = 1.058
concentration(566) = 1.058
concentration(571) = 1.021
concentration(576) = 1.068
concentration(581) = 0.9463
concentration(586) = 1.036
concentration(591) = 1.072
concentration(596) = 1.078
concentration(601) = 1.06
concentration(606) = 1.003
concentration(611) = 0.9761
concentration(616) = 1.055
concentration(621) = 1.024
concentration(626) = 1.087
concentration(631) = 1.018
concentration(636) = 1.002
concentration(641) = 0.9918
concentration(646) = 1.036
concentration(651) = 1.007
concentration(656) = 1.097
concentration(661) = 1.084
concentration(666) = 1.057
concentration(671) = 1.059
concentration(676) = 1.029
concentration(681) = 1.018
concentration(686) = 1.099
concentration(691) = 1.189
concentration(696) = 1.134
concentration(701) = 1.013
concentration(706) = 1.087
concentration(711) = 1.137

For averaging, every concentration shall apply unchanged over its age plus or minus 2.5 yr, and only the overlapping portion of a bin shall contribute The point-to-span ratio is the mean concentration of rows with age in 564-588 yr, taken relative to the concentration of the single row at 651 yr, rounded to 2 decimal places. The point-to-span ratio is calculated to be 1.02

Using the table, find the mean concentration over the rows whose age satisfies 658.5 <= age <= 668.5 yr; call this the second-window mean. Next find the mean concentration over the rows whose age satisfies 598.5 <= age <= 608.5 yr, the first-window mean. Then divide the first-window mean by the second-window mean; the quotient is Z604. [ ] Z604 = 0.96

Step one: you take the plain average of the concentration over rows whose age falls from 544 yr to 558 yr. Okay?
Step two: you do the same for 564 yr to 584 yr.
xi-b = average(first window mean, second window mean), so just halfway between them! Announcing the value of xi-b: 1.02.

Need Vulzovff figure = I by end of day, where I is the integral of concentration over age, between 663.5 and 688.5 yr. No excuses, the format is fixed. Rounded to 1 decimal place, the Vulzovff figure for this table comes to 26.3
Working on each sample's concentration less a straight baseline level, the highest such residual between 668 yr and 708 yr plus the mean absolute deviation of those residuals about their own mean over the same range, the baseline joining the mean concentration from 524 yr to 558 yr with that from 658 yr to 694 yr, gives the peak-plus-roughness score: 0.16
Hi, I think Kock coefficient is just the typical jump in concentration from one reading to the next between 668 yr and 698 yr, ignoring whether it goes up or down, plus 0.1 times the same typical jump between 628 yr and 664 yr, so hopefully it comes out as 0.057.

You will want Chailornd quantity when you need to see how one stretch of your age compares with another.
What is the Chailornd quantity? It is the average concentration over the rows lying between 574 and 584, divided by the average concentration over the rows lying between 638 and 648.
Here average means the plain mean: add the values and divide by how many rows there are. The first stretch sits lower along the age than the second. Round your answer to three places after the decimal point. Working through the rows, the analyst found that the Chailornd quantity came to 0.993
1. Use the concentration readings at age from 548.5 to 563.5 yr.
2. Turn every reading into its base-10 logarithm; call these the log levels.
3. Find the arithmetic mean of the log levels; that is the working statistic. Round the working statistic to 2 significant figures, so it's 0.016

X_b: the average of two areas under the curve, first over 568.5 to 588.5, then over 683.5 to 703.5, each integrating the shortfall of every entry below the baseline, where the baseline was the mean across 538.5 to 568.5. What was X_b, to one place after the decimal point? -0.5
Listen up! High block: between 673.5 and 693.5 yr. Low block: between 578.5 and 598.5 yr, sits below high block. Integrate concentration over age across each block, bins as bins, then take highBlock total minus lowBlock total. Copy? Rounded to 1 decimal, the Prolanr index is 1.0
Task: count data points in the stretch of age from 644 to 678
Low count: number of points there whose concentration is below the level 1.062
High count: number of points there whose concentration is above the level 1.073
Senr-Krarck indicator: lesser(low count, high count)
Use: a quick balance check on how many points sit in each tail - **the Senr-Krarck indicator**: 2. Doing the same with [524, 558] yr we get 2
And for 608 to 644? 1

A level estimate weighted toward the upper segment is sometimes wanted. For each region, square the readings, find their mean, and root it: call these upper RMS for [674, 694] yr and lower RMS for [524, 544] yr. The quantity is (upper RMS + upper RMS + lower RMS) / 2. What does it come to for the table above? 1.62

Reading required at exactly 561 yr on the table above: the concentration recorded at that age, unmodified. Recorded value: 1.058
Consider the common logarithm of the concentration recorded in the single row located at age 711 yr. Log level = 0.056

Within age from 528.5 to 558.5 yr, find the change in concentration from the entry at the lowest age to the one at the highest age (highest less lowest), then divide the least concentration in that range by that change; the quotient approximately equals -24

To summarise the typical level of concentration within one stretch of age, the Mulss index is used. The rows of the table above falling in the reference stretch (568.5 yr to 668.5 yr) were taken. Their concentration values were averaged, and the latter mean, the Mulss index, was 1.04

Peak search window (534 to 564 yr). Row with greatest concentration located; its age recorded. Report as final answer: 536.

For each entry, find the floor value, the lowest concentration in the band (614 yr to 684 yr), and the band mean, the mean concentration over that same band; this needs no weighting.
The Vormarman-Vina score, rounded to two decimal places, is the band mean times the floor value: 1.03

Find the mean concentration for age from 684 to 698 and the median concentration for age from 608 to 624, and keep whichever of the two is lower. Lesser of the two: 1.024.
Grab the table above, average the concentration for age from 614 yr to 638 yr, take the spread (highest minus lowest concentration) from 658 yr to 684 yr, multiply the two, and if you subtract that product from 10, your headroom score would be 9.93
